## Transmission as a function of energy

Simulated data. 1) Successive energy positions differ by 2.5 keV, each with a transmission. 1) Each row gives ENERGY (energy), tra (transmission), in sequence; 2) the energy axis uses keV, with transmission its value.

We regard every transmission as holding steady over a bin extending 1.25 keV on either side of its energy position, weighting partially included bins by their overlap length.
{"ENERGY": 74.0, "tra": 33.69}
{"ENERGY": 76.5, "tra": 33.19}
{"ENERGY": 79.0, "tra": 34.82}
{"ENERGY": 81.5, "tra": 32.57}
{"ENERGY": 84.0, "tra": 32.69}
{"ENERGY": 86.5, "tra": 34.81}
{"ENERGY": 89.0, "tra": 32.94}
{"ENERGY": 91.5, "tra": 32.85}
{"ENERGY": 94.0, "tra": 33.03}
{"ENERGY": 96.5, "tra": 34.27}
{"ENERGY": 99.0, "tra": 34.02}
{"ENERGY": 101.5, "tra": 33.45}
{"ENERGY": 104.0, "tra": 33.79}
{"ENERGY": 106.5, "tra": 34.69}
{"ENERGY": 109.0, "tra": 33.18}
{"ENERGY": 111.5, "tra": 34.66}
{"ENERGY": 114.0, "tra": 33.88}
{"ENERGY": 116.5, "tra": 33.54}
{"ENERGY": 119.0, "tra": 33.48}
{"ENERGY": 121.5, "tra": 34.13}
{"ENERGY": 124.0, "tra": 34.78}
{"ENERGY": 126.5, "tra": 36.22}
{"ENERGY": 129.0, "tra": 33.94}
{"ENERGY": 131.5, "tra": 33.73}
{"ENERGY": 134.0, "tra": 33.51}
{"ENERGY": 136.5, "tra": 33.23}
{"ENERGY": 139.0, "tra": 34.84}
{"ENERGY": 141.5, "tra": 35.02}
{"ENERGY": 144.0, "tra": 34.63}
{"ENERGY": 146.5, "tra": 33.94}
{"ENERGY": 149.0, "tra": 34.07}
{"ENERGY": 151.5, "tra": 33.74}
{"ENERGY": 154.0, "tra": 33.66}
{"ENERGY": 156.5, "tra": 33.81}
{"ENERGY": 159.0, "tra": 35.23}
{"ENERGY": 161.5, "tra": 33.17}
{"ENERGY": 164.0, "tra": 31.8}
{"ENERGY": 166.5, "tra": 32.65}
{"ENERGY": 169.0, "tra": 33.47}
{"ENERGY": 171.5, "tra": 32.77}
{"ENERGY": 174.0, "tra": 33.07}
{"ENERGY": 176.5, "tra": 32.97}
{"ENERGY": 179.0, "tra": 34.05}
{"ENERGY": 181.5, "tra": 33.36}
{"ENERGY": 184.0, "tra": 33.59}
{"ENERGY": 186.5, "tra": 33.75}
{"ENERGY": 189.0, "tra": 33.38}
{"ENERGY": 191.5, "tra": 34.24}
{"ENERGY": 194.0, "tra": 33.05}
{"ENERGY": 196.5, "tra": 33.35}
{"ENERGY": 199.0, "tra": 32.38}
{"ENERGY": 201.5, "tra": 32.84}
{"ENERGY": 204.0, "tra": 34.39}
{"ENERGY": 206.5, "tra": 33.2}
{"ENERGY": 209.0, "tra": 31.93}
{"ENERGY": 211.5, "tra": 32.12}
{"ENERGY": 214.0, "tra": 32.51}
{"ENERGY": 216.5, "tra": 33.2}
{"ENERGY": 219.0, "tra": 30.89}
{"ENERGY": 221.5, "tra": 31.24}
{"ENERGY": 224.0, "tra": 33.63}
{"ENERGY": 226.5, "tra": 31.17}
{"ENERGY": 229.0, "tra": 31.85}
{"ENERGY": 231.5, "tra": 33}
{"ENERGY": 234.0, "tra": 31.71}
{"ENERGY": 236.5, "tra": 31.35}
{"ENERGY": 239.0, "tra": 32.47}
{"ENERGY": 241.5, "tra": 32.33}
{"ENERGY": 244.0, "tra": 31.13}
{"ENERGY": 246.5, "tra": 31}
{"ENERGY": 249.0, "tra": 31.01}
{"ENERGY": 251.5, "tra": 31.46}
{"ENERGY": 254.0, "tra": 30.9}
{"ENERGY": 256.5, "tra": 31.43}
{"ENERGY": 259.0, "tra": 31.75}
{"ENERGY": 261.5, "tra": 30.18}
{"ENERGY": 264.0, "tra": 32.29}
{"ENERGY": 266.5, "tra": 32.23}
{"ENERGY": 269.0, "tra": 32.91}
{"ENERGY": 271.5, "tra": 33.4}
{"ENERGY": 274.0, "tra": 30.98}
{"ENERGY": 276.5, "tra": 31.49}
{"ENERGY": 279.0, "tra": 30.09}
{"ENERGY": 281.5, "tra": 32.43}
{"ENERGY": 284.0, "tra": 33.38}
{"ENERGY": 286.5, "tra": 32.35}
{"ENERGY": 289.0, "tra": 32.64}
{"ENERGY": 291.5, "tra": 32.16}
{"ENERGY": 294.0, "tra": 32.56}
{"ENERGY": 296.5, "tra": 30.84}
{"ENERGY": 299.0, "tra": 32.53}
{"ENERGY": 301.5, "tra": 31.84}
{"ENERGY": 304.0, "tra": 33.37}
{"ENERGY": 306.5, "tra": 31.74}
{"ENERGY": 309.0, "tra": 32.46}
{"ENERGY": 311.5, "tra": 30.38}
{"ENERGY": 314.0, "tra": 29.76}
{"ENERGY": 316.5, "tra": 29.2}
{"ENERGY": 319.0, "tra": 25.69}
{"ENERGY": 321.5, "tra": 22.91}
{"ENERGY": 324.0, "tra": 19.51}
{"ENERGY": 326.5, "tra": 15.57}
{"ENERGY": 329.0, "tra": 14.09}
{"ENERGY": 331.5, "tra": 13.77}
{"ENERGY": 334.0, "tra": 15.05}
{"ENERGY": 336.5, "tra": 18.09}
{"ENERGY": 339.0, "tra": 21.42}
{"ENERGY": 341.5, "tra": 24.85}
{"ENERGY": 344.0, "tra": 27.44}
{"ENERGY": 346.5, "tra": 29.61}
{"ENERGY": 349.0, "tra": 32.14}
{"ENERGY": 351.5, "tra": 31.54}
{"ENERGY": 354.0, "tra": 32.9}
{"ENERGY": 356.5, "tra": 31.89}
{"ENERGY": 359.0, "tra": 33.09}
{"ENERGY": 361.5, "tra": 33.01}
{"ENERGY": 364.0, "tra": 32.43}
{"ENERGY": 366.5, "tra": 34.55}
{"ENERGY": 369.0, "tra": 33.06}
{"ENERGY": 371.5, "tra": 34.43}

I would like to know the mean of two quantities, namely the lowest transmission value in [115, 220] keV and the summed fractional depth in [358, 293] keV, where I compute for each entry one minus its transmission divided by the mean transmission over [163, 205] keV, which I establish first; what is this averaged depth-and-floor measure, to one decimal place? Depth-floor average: 18.0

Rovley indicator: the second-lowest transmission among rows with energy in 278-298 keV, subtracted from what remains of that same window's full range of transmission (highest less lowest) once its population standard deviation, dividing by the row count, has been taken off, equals -28.5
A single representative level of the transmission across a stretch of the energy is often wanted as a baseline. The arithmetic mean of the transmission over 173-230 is 32.9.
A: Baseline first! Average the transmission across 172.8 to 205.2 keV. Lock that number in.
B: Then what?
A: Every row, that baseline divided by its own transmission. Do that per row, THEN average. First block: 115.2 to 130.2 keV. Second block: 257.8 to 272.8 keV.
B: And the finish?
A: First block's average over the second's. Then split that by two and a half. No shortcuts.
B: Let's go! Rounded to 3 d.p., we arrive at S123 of 0.374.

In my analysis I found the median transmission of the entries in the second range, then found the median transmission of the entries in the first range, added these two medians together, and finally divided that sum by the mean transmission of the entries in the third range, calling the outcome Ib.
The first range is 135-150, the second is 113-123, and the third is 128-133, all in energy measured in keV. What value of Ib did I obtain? 2.01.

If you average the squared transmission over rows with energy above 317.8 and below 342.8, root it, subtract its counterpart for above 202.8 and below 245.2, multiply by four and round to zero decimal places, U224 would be -51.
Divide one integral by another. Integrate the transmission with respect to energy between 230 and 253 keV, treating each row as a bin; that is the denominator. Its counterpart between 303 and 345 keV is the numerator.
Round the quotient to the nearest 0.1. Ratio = 1.4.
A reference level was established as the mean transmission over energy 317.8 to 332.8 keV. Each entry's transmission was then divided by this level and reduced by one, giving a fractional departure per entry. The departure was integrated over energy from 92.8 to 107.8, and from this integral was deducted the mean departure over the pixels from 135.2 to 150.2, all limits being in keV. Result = 11.5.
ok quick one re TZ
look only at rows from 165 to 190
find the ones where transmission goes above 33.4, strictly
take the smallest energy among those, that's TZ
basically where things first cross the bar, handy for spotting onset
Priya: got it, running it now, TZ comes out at 169.0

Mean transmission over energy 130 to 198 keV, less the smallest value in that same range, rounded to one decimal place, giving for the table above 1.8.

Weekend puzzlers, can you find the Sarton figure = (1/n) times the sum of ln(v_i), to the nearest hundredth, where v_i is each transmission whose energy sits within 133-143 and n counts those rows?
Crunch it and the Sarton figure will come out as 3.53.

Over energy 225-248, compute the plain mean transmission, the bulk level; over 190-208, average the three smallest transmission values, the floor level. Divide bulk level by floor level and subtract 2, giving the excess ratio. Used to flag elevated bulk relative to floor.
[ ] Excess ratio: -1.03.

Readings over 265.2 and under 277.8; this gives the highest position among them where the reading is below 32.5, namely 276.5 keV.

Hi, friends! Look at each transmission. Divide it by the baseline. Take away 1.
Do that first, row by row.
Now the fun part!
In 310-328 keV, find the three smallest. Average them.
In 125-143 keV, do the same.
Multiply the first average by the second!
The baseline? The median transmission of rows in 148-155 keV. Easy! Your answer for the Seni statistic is 0.0032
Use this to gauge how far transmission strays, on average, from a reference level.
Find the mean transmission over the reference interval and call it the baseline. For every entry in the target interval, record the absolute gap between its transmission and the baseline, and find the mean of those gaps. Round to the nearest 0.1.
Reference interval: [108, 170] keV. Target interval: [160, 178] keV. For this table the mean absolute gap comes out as 1.1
